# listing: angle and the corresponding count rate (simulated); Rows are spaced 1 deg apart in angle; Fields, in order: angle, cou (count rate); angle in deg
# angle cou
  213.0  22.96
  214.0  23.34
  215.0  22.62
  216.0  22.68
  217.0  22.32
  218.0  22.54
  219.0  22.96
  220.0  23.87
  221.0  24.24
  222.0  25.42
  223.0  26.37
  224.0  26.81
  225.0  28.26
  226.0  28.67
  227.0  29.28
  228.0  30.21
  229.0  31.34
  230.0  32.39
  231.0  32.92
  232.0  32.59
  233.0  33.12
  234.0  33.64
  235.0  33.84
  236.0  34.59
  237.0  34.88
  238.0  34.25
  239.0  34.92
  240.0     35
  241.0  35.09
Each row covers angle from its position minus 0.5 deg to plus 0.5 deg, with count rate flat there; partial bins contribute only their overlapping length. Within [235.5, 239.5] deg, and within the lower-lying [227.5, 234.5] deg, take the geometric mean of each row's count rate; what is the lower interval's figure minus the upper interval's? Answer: -2.4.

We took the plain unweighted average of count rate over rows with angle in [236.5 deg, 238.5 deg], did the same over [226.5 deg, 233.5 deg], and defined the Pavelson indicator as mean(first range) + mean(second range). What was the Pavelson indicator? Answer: 66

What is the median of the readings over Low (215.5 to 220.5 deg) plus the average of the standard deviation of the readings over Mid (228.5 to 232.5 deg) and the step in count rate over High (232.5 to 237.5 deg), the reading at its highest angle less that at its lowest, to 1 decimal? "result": 23.9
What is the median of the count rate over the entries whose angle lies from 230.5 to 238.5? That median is 33.7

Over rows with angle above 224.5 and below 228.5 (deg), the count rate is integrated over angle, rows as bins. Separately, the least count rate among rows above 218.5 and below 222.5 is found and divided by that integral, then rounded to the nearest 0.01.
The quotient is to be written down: 0.20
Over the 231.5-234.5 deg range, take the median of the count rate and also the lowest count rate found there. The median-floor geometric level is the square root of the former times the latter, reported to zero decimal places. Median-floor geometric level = 33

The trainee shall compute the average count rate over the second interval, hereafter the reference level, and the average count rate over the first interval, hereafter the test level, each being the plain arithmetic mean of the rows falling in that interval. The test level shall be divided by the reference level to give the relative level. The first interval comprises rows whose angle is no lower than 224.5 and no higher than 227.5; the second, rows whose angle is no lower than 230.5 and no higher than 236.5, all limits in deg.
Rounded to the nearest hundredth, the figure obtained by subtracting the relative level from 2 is 1.14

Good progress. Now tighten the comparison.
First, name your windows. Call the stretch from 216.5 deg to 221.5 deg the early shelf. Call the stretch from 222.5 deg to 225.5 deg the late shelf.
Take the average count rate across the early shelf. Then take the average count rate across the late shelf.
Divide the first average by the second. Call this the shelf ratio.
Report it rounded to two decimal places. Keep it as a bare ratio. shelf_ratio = 0.85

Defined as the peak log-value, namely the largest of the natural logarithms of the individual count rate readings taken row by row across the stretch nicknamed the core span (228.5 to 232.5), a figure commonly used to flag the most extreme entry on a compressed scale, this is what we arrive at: 3.49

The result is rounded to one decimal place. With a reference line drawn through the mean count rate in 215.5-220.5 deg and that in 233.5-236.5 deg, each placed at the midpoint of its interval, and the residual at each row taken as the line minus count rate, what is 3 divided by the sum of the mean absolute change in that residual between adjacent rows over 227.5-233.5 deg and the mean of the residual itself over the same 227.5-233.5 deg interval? -5.0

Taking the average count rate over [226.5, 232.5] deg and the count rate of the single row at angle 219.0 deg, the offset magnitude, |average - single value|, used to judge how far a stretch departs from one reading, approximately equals 8.5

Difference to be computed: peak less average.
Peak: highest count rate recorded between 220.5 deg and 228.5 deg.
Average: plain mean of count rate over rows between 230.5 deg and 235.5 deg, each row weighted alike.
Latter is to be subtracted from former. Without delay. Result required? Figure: -3.0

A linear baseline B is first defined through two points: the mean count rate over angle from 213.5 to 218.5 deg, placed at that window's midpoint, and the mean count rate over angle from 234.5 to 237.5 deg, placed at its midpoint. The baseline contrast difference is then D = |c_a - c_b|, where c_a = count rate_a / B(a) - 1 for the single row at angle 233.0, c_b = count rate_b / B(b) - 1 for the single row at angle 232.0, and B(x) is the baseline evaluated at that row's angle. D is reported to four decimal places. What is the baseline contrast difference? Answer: 0.0020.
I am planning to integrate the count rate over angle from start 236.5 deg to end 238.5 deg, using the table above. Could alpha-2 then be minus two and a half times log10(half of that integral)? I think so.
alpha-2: -3.85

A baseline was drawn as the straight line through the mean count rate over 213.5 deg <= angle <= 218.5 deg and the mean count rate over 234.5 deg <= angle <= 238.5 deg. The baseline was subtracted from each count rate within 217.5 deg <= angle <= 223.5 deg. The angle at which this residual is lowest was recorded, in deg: 219.0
